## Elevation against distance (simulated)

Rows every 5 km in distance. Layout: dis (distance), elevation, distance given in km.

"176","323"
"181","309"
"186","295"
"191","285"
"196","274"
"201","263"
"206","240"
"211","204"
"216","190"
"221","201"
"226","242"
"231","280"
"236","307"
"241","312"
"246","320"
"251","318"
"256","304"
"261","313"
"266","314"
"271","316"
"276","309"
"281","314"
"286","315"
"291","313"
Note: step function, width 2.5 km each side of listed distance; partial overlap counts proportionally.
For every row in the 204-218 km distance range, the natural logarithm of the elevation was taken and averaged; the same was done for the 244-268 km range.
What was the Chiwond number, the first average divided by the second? 0.93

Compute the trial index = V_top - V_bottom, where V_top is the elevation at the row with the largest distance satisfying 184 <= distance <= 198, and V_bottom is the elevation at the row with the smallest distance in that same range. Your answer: -21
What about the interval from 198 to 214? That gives -59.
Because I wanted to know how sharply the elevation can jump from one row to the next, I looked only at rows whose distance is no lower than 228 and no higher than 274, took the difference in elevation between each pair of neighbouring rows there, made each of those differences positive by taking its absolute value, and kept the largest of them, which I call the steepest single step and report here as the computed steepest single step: 27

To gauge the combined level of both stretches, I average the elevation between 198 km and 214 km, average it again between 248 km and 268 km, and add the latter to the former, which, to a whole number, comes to 548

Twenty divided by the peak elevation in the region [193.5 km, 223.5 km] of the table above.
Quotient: 0.0730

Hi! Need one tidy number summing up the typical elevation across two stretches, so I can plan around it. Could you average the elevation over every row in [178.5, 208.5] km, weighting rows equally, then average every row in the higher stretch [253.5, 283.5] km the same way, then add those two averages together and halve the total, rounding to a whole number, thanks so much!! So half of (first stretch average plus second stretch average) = 295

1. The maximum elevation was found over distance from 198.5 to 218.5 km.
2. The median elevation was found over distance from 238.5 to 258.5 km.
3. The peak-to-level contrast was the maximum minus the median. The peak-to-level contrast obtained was -52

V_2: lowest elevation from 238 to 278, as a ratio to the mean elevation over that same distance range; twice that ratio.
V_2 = 1.94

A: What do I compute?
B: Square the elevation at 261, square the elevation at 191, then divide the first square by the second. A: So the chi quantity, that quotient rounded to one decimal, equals 1.2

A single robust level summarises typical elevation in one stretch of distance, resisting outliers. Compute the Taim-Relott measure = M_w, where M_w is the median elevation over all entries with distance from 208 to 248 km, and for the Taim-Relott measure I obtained 261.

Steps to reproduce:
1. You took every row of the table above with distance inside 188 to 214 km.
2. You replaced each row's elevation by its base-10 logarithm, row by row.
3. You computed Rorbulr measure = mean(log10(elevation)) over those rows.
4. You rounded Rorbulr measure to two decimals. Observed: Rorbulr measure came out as 2.40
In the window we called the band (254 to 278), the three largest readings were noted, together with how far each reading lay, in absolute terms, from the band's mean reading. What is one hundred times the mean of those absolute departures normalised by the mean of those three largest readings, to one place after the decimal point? 1.2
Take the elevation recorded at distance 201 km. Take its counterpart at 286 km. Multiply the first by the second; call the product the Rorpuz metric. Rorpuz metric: 82845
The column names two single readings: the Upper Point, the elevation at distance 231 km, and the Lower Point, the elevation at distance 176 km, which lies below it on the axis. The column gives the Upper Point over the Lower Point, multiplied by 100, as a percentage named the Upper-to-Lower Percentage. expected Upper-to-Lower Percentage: 87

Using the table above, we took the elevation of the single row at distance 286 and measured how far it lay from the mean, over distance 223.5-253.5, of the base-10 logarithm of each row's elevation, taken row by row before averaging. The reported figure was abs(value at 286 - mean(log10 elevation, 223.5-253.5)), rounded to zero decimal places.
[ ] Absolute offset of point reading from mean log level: 313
